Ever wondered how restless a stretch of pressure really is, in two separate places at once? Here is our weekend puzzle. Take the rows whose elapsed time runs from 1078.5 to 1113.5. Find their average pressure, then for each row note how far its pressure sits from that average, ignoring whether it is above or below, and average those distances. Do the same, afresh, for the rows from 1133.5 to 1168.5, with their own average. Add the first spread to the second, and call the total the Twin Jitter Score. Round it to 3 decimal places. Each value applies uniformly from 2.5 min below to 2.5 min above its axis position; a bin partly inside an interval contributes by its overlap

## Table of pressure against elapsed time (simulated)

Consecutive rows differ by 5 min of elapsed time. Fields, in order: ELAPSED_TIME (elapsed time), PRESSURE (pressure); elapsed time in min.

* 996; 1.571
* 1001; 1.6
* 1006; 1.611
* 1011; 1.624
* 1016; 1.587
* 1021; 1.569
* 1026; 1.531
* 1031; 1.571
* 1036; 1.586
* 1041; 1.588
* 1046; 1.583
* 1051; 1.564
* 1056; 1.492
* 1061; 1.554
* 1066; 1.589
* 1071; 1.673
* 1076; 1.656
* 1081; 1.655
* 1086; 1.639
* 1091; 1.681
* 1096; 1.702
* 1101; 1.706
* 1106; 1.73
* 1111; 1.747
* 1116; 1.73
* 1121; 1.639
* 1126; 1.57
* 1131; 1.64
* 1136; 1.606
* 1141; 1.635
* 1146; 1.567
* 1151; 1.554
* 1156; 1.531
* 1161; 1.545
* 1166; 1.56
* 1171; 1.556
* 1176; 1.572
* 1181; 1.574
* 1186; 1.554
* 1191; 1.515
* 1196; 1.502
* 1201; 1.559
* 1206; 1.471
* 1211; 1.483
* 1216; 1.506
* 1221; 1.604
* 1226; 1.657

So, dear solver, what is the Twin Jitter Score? 0.059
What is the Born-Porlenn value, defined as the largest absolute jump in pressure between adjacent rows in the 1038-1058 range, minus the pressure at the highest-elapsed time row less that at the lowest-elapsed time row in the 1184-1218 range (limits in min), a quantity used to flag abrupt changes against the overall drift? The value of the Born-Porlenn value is 0.12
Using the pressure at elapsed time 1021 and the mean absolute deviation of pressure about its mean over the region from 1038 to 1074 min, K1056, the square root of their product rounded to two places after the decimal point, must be 0.23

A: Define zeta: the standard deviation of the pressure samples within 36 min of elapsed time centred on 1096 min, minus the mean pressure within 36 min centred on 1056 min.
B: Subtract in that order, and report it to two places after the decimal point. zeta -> -1.54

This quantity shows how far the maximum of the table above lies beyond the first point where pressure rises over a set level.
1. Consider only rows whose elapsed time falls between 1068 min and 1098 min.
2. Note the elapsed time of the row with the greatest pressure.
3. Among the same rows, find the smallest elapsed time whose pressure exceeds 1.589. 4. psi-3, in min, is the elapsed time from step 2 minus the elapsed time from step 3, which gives 25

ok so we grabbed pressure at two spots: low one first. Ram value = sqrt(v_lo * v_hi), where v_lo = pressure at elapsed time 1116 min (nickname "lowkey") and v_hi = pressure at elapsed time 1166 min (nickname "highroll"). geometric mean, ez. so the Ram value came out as 1.64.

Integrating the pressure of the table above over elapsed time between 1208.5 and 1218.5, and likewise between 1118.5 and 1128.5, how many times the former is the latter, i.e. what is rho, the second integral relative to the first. 1.074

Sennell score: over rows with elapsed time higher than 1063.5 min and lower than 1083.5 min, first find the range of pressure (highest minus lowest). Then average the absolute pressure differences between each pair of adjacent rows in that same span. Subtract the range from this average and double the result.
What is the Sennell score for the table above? -0.100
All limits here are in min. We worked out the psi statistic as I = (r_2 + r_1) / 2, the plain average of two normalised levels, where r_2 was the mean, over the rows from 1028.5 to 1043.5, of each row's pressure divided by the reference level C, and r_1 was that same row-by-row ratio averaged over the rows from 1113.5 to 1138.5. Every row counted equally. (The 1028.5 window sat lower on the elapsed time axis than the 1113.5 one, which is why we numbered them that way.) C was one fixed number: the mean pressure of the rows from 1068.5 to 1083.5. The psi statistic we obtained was 0.969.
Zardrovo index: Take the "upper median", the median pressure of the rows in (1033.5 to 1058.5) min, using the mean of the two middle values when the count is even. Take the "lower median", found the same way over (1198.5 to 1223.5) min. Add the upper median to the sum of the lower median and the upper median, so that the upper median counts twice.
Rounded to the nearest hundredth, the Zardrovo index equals 4.67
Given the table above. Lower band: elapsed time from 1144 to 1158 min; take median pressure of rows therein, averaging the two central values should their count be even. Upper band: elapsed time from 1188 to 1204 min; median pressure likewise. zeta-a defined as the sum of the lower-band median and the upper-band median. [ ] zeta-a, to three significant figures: 3.07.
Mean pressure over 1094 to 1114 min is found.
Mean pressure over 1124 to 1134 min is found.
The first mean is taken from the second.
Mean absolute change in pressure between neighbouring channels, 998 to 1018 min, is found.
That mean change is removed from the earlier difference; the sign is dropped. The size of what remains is 0.14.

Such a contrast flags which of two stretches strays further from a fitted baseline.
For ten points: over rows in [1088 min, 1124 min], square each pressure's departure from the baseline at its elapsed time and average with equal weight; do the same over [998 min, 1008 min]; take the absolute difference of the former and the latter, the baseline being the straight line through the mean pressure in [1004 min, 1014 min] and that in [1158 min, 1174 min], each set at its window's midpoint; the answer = 0.017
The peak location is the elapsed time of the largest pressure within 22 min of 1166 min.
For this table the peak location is 1181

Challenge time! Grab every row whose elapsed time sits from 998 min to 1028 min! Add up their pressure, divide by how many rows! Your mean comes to 1.59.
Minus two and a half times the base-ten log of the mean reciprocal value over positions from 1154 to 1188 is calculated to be 0.48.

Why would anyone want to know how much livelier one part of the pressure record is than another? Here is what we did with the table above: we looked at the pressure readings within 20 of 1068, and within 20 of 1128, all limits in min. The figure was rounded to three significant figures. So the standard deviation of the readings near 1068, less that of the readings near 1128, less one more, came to -1.00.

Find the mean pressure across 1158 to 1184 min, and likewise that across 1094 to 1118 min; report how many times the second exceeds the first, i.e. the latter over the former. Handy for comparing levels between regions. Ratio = 1.10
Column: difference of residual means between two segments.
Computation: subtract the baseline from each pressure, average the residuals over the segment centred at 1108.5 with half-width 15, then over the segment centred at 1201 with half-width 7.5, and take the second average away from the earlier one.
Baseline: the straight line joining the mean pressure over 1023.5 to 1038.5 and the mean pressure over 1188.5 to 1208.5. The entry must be 0.17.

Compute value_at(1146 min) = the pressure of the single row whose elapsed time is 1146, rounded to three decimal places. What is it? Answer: 1.567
